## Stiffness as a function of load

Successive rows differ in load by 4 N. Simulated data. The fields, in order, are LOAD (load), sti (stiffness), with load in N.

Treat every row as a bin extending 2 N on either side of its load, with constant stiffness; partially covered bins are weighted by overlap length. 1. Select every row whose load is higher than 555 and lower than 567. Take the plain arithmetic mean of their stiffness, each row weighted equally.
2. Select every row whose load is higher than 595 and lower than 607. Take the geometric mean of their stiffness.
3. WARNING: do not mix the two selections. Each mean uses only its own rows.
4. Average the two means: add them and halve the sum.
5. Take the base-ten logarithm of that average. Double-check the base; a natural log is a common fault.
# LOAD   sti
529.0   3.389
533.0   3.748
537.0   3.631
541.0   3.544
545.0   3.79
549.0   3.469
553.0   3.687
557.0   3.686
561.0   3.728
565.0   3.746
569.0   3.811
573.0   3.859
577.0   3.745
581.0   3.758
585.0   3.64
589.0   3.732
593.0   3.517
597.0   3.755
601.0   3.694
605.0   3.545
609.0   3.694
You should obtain 0.567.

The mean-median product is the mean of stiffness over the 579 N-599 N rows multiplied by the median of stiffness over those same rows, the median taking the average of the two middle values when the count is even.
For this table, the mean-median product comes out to 13.7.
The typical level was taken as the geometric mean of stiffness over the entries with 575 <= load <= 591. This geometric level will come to 3.72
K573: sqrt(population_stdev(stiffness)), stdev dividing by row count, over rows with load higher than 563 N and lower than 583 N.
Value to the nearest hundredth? 0.21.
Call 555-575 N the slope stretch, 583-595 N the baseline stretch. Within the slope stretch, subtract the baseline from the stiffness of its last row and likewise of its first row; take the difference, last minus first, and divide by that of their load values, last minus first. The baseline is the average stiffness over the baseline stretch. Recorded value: 0.011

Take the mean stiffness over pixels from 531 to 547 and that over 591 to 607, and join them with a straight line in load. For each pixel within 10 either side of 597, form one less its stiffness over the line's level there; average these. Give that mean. -0.01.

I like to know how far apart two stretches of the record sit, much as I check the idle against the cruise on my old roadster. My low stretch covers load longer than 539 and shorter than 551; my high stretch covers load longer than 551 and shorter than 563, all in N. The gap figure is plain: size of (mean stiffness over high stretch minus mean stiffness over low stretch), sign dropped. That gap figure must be 0.10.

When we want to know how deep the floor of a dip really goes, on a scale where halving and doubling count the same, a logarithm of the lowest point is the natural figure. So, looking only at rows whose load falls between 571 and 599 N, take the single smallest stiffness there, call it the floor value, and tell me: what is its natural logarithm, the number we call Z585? 1.26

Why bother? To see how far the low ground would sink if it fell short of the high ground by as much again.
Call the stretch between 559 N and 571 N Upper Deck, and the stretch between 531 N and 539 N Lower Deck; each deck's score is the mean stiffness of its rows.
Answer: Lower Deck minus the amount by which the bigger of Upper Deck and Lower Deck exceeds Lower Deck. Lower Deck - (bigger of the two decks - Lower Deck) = 3.62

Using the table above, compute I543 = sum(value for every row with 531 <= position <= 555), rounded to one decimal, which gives 21.9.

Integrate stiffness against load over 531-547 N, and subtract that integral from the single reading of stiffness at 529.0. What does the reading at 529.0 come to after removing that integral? -55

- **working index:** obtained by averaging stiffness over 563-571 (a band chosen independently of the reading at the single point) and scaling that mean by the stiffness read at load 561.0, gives 14.1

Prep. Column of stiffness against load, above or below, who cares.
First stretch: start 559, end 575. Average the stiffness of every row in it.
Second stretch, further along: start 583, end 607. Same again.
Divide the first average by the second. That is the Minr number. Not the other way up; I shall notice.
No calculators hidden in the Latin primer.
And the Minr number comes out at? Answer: 1.04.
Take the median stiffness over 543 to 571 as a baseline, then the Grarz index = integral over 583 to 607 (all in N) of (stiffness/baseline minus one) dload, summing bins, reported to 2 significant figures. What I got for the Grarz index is -0.52 N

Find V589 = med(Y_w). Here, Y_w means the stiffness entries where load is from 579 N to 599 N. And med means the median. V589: 3.73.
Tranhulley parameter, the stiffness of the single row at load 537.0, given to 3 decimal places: 3.631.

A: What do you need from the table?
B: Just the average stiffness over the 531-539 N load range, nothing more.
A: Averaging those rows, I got 3.69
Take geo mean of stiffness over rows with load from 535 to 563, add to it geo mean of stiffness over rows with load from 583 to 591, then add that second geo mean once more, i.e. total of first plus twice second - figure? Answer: 11.0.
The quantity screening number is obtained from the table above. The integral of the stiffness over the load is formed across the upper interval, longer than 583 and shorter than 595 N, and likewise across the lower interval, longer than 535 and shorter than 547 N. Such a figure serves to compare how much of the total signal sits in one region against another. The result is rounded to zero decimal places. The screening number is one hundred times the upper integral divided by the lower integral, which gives 99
